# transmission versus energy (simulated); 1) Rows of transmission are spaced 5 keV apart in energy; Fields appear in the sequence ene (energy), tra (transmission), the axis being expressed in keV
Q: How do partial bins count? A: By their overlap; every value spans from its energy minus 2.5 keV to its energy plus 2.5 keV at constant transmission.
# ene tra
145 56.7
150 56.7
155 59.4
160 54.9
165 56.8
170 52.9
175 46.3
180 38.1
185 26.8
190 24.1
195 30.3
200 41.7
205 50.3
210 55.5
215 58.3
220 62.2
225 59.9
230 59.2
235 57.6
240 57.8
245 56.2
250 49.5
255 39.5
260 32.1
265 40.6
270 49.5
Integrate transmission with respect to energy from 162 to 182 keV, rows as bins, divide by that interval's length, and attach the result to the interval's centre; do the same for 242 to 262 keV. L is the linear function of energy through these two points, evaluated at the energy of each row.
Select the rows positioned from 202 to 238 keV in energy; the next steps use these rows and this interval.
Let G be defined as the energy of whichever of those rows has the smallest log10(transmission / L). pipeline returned 205 keV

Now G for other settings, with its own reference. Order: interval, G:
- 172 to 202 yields 190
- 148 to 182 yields 180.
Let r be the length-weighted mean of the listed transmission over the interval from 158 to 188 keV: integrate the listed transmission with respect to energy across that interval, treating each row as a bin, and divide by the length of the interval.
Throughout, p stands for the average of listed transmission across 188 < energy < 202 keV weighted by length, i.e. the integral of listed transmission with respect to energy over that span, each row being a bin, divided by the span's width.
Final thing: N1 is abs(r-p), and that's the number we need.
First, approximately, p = 32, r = 45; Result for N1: 13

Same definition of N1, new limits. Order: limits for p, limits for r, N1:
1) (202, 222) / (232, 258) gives 4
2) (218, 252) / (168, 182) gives 12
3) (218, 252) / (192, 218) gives 10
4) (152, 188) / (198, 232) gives 8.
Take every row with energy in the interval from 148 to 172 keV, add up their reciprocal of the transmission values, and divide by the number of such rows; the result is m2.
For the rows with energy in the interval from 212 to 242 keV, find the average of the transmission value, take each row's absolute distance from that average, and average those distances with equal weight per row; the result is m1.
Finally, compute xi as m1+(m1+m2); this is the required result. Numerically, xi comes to 2.6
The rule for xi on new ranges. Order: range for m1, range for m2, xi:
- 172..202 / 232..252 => 15.0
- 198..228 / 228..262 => 11.6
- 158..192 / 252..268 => 22.6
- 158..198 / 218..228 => 22.9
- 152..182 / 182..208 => 12.3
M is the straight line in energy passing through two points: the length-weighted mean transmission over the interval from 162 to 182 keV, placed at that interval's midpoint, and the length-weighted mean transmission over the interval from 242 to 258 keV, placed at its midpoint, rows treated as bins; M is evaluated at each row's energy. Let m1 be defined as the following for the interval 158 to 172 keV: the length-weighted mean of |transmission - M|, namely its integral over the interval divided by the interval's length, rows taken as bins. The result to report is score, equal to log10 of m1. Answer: 0.8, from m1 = 6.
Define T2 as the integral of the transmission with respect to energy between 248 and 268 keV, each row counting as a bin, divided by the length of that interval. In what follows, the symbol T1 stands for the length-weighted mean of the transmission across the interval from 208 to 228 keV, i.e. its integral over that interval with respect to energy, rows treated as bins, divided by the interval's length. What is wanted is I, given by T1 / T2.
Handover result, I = 1.46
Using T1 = 59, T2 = 40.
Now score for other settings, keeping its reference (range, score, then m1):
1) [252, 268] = 1.0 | 10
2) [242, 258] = 0.8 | 6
